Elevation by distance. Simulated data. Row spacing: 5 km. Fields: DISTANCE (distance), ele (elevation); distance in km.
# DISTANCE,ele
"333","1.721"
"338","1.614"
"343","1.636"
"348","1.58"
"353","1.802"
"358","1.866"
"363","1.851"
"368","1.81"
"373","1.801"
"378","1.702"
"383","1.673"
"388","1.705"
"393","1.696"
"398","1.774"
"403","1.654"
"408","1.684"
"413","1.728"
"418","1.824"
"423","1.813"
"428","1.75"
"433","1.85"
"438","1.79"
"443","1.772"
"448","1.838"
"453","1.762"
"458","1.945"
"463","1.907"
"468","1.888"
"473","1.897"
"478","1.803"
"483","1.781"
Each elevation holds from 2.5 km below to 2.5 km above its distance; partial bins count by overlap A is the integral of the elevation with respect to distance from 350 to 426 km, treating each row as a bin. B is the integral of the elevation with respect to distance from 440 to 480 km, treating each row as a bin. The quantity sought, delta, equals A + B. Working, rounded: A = 134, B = 74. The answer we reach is 208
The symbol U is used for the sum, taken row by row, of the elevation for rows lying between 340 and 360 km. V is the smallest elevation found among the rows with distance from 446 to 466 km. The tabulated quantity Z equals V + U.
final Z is 8.65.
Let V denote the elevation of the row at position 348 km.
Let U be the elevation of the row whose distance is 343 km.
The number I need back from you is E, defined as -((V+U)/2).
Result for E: -1.61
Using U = 1.636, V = 1.58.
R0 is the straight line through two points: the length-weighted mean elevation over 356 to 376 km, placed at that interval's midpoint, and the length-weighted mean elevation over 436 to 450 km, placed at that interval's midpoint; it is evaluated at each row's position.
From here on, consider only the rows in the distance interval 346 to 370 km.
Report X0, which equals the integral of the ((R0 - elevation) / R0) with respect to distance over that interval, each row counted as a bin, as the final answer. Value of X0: 0.6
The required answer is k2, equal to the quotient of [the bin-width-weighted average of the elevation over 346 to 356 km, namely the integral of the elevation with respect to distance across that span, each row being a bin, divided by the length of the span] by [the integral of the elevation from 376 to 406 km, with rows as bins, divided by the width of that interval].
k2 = 1.00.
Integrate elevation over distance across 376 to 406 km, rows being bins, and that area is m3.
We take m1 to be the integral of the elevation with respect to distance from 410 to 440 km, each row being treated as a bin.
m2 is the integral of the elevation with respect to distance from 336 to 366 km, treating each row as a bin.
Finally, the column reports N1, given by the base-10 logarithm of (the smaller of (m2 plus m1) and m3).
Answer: 1.71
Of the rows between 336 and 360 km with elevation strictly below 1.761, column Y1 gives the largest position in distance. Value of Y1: 348 km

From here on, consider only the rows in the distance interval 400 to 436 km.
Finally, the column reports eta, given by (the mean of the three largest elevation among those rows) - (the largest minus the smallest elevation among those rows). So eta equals 1.63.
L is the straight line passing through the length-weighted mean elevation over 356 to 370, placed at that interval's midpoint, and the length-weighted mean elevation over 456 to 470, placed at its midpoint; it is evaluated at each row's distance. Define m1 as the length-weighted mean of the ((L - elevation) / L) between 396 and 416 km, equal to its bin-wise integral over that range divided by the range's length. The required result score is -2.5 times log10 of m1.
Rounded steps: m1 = 0.09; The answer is 2.7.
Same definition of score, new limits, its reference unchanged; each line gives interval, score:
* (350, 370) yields 5.3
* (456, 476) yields 5.8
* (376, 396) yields 2.6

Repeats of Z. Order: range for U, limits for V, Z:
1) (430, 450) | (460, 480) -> 9.05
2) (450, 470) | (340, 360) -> 9.08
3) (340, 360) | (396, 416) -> 8.54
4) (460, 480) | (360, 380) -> 9.20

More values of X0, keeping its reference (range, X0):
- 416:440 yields 0.0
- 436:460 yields -0.3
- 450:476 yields -1.2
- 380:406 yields 1.7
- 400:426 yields 1.0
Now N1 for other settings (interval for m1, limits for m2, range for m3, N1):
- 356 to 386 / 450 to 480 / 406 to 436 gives 1.73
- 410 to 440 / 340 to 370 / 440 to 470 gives 1.74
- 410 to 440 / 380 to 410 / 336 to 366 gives 1.71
